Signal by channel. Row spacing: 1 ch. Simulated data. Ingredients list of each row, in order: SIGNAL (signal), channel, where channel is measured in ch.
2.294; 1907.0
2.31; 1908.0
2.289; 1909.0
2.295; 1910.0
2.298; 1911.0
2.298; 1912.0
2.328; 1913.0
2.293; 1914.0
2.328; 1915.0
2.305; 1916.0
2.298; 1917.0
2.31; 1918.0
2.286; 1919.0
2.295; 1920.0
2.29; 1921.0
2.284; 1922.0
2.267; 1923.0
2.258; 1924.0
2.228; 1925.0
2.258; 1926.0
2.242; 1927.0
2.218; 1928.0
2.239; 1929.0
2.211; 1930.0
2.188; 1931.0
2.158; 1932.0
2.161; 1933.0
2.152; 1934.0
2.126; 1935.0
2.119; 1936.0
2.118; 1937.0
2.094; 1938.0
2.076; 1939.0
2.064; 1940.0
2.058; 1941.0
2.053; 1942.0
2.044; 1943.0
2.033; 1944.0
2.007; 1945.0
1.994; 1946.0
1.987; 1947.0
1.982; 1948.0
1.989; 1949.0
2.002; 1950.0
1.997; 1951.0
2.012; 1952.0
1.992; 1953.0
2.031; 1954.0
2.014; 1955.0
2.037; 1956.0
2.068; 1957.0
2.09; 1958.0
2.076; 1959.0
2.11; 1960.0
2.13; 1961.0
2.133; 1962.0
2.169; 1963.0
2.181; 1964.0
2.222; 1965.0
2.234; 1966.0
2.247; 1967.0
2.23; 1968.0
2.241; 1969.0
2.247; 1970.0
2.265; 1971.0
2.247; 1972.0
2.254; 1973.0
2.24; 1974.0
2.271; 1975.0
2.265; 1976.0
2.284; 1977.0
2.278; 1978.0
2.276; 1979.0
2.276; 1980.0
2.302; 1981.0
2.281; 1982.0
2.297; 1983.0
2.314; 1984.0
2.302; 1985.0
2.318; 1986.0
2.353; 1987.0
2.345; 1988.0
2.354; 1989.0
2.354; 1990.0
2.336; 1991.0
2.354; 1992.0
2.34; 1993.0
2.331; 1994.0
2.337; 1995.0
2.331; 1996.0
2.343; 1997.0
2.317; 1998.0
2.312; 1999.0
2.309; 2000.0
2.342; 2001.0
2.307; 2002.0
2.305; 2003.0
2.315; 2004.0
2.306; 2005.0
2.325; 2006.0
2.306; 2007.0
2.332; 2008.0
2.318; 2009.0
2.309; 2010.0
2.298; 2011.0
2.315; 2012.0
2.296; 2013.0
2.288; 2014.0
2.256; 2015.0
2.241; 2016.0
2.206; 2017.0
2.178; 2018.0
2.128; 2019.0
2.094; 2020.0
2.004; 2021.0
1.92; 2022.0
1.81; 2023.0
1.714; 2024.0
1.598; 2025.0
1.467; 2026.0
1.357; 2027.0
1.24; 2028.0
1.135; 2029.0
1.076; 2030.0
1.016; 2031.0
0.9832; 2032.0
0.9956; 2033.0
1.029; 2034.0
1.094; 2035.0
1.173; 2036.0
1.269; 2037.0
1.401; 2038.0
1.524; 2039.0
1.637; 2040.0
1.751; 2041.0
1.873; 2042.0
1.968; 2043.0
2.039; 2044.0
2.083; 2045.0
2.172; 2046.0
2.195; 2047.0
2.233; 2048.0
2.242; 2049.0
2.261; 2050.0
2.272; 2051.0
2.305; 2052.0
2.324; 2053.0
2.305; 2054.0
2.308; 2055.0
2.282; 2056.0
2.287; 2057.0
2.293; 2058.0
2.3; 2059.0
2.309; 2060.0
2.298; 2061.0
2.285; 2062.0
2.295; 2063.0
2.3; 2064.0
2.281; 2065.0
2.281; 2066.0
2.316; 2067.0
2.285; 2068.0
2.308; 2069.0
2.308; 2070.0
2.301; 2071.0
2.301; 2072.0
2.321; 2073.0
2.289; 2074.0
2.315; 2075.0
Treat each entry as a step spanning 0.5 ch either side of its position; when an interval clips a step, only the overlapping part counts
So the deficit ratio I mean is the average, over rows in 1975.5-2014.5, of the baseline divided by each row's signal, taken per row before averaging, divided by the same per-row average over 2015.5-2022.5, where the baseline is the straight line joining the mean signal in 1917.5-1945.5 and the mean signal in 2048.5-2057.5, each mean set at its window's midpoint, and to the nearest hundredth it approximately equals 0.90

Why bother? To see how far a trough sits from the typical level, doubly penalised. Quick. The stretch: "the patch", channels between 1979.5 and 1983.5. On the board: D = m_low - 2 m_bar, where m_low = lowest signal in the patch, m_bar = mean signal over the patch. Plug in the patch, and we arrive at -2.30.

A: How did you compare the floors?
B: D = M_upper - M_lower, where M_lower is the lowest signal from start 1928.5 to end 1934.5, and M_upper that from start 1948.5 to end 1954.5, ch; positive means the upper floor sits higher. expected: -0.16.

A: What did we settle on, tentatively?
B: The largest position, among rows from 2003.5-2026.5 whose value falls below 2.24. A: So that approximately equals 2026.0 ch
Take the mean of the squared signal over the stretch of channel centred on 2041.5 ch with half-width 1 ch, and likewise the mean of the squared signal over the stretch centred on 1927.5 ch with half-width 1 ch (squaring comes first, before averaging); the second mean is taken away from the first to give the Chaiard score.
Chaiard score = -1.7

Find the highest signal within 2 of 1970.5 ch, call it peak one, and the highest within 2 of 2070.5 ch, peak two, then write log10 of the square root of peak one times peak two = 0.36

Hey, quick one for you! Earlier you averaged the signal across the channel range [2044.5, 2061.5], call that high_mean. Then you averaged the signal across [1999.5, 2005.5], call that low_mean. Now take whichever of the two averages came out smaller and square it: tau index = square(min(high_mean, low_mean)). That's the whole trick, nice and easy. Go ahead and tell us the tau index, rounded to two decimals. 5.12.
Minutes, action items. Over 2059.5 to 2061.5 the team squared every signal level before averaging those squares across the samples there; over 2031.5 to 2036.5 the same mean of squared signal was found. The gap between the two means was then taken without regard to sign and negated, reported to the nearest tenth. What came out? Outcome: -4.2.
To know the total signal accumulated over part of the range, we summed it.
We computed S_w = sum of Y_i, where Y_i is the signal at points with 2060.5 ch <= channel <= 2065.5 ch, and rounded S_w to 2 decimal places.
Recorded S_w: 11.46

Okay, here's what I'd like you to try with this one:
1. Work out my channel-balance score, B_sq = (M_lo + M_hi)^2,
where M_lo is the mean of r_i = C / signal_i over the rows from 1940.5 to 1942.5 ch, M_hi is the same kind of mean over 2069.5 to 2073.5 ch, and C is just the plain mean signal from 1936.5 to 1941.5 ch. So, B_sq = 3.67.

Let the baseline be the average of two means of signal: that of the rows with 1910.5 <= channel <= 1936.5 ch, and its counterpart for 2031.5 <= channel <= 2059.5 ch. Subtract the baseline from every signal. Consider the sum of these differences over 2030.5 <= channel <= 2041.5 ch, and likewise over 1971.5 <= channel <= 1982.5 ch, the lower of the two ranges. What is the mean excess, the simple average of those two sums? -3.3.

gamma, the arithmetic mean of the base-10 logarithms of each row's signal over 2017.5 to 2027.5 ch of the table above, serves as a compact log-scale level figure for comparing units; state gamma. 0.257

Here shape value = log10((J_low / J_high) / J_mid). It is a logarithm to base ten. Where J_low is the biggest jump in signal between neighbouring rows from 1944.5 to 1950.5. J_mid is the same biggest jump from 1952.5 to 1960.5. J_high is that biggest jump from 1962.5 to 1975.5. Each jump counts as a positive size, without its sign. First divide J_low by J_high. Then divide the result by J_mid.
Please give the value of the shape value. 0.91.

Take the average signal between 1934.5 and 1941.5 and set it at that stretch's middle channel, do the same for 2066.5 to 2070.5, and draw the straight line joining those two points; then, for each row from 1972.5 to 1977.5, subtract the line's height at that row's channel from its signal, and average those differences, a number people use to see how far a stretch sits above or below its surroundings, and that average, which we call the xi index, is 0.11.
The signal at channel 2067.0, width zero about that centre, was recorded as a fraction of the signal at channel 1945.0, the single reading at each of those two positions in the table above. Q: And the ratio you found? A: 1.15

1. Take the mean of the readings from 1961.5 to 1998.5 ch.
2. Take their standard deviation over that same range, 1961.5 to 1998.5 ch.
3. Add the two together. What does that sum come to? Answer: 2.34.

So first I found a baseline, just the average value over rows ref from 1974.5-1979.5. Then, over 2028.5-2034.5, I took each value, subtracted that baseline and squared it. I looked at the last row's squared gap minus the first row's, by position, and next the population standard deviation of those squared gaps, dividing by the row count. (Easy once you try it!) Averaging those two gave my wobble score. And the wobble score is 0.190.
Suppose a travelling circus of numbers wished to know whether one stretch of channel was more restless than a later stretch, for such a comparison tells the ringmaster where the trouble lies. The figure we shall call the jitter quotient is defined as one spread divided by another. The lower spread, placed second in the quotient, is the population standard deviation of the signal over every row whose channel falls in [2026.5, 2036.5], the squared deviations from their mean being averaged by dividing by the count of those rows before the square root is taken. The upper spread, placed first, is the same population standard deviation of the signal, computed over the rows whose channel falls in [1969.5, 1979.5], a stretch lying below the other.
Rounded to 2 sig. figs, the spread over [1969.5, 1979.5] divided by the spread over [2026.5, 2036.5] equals 0.13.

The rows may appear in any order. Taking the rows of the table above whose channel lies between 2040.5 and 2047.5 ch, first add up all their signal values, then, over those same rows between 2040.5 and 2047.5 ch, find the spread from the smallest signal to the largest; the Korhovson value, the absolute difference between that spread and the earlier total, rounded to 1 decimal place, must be 13.6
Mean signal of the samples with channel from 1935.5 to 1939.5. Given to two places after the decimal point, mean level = 2.10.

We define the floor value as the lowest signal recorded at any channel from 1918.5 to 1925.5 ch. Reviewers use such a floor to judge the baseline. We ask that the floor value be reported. 2.228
